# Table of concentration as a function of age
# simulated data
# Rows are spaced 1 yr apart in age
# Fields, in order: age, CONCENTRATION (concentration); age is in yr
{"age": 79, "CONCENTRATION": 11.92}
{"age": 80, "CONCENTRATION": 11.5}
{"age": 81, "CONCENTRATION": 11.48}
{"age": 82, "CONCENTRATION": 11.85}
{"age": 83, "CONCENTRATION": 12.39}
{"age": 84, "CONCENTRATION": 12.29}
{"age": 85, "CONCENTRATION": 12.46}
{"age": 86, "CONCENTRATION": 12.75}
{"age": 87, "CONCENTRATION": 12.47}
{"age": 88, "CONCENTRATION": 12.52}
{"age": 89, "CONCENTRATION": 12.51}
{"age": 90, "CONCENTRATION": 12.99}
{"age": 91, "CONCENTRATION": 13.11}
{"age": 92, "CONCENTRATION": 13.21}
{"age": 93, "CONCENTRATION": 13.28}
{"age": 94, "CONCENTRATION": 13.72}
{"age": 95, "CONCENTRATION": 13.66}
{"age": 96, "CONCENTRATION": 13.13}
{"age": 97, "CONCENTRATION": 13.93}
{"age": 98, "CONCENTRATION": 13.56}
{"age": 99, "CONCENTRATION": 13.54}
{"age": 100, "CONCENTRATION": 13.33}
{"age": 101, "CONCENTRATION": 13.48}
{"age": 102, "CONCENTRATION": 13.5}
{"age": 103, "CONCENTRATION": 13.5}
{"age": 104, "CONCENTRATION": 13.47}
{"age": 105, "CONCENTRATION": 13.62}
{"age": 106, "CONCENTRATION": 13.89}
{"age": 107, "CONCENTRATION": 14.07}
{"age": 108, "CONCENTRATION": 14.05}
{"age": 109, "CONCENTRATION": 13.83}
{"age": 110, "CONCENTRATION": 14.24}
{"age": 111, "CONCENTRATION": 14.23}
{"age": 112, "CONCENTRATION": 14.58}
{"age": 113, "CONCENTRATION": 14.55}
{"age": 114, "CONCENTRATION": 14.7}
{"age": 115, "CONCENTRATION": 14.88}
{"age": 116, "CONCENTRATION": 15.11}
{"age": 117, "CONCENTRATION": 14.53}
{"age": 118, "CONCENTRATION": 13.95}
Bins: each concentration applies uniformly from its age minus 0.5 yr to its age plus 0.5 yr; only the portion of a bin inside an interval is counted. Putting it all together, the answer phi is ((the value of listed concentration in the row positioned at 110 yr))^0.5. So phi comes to 3.77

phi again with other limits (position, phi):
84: 3.51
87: 3.53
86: 3.57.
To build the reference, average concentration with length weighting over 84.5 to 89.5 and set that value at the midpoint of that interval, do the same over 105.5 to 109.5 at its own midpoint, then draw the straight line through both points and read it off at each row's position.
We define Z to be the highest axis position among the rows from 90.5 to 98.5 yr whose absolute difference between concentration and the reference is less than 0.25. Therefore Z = 96 yr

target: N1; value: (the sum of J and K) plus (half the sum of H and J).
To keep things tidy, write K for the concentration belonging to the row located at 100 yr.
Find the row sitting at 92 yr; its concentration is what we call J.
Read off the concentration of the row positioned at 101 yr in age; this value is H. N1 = 39.9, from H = 13.48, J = 13.21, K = 13.33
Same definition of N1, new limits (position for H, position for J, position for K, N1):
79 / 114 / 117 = 42.5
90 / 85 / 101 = 38.7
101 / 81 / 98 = 37.5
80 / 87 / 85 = 36.9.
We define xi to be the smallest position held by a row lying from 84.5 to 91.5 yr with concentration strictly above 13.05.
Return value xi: 91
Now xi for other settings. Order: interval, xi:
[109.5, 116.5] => 110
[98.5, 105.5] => 99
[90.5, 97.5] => 91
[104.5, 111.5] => 105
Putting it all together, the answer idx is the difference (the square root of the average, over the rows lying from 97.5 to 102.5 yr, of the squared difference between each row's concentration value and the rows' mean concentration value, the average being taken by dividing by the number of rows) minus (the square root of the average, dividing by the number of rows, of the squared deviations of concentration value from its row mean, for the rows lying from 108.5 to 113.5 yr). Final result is -0.19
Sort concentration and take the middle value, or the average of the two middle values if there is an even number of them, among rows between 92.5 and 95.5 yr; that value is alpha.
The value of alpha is 13.7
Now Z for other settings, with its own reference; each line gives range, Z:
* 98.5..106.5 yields 106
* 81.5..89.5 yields 89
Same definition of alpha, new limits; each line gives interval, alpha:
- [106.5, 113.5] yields 14.2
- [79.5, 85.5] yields 12.1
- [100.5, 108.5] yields 13.6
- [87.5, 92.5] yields 13.0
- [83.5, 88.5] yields 12.5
